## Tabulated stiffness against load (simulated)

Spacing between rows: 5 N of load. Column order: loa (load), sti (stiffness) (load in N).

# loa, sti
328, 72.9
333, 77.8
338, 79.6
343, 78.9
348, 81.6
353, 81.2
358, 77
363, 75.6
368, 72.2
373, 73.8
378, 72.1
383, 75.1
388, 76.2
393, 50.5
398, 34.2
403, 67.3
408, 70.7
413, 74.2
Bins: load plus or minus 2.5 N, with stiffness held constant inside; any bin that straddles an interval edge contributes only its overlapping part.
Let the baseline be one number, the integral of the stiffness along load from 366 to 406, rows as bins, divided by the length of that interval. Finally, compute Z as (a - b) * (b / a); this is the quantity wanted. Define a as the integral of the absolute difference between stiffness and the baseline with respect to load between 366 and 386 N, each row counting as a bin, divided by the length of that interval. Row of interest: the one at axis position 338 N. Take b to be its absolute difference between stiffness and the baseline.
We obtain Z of -11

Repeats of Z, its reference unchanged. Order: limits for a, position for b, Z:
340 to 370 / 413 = 3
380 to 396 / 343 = -2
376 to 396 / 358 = -1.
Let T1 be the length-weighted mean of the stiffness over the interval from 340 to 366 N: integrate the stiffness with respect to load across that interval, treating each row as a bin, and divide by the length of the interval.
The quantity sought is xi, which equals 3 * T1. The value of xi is 236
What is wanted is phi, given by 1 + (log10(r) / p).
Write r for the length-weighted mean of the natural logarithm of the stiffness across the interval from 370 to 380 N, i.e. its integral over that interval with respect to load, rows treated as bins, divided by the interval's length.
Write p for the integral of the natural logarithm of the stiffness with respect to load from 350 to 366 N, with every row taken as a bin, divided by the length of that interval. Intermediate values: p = 4.35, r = 4.29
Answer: 1.15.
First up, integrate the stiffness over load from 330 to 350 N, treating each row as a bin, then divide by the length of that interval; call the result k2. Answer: 79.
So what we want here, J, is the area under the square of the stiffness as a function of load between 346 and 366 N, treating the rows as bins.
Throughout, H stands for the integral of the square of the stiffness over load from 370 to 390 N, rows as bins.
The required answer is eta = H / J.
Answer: 0.9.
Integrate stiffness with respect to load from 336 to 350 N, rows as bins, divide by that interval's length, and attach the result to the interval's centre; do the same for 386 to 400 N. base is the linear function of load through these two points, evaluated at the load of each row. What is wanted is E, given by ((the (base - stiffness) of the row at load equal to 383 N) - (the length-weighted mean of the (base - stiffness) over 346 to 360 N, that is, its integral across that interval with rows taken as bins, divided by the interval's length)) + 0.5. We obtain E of -10.5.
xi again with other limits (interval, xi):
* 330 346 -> 236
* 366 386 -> 220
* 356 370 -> 225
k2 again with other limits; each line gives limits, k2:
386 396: 61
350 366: 78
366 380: 73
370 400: 64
